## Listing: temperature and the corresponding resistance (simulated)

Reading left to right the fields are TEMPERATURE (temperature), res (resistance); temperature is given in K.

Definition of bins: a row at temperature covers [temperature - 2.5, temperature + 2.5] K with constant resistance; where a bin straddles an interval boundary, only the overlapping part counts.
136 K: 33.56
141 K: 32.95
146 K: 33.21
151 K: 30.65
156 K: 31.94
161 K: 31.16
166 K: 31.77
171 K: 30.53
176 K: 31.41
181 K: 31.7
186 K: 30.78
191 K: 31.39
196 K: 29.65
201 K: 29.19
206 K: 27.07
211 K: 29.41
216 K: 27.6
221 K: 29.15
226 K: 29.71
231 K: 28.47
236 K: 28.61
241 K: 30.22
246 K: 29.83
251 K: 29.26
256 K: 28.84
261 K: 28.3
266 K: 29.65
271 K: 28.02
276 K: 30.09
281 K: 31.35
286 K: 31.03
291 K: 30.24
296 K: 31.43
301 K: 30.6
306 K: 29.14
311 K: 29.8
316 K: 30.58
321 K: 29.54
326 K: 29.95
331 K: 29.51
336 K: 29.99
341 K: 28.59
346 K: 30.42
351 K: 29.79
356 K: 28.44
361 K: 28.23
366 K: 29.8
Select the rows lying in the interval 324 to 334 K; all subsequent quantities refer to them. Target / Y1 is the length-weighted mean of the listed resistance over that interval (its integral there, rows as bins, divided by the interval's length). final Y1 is 29.7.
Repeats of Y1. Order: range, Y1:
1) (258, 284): 29.5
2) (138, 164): 32.0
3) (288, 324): 30.2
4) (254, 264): 28.6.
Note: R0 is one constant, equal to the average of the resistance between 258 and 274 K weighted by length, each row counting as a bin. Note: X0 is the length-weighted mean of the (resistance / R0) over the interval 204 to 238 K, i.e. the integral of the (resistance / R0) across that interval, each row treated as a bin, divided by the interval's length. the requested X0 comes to 1.00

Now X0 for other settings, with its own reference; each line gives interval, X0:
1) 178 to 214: 1.04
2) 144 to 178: 1.10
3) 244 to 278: 1.01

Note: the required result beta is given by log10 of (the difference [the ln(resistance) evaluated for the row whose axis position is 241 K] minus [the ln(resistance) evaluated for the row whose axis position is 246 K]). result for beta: -1.9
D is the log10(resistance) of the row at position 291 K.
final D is 1.48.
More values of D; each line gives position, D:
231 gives 1.45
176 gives 1.50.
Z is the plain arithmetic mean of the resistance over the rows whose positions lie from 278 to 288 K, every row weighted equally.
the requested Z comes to 31.2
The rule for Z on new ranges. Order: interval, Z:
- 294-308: 30.4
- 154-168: 31.6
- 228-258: 29.2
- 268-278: 29.1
